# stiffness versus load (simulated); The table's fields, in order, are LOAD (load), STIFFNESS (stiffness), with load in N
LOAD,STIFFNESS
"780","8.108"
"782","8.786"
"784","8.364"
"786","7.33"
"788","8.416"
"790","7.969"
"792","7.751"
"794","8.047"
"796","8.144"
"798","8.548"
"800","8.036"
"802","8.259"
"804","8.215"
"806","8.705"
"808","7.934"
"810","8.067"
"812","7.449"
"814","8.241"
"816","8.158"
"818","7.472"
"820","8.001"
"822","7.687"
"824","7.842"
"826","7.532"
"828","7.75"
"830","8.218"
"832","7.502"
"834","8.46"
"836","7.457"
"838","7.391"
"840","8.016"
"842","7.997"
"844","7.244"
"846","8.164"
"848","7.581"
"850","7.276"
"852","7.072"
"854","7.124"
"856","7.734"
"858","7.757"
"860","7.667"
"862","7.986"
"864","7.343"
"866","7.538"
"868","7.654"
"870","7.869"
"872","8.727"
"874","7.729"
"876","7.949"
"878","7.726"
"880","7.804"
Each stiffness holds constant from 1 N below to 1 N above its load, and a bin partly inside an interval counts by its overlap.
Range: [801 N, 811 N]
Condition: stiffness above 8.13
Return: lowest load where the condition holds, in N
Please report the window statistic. 802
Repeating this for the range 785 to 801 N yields 788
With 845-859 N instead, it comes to 846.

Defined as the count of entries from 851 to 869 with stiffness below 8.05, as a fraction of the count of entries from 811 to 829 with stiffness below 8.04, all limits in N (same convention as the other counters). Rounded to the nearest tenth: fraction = 1.3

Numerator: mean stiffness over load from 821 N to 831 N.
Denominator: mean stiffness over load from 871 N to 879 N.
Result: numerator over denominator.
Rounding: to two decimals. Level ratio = 0.97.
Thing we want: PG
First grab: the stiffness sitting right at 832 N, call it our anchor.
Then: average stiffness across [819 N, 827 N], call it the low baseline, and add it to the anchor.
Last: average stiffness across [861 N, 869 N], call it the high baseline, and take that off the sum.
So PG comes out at 7.6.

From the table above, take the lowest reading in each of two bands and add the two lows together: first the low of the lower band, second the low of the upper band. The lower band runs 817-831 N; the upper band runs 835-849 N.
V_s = 14.7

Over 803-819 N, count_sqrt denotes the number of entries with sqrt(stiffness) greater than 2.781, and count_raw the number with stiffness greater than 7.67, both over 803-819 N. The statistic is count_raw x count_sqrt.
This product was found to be 36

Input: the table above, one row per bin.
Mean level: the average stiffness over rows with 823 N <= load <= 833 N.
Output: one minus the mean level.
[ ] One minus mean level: -6.77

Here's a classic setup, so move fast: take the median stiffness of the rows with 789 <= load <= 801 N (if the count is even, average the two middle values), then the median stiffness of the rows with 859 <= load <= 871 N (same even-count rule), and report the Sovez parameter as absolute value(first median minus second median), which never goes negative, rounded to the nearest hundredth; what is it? 0.38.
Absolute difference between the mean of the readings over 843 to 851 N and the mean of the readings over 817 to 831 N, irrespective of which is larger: 0.22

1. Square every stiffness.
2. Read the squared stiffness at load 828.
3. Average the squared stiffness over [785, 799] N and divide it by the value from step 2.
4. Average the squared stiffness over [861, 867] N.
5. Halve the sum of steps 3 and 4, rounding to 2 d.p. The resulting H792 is 29.62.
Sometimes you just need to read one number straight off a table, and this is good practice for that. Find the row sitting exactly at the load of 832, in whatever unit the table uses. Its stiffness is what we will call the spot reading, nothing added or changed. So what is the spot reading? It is 7.502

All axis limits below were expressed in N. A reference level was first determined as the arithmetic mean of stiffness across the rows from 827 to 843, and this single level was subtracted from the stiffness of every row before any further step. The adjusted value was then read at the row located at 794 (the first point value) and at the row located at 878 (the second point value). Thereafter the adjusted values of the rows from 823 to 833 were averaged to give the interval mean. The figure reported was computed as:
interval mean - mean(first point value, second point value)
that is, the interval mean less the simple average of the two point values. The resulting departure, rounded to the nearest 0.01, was -0.12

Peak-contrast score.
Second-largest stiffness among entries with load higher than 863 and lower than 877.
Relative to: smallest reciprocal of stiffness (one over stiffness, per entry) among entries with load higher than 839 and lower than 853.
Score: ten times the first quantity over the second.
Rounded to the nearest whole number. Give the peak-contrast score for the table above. 649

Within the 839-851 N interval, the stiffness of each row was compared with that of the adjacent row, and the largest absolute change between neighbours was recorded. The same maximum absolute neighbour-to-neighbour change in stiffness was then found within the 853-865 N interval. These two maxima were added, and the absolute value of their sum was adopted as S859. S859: 1.56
